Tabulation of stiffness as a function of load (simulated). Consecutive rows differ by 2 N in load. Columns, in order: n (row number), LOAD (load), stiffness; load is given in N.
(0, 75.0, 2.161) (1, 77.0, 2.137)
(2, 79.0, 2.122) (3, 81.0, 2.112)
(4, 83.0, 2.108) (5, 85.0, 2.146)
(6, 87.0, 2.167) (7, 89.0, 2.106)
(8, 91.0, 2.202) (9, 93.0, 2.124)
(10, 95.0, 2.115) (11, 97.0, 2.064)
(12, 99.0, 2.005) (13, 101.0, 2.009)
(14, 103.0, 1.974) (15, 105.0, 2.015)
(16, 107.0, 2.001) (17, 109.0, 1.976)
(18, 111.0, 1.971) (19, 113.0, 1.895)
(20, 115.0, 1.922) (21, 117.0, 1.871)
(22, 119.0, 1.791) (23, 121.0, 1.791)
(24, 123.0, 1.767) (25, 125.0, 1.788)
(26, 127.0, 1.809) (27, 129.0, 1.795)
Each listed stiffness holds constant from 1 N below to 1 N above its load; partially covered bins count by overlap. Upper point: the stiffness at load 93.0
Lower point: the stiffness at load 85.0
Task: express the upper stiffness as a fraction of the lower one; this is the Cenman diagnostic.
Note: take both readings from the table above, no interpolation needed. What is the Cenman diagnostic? 0.99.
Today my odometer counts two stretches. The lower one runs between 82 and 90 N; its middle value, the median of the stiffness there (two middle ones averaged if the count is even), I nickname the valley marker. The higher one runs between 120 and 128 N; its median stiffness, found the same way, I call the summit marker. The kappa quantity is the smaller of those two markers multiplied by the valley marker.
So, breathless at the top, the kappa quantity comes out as 3.8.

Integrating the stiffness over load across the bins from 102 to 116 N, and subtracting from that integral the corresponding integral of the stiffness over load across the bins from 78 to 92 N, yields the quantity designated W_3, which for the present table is -2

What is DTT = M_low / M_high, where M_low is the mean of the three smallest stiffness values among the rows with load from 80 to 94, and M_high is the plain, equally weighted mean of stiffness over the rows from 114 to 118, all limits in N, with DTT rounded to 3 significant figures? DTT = 1.11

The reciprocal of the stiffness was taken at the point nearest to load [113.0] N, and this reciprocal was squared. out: 0.28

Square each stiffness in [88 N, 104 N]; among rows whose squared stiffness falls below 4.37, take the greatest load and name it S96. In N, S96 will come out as 103.0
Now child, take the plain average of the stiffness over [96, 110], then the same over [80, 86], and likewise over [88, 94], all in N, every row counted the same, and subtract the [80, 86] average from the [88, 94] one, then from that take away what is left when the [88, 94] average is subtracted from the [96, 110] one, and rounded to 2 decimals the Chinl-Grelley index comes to 0.16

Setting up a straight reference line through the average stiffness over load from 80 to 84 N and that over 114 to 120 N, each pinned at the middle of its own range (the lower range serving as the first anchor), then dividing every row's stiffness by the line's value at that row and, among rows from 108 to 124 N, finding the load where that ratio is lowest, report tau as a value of 119.0 N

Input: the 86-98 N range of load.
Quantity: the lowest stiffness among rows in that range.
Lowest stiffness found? 2.064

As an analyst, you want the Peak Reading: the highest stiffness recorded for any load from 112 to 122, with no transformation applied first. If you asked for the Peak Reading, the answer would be 1.922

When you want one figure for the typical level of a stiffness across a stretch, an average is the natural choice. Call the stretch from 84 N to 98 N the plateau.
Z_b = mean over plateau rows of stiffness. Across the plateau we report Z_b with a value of 2.13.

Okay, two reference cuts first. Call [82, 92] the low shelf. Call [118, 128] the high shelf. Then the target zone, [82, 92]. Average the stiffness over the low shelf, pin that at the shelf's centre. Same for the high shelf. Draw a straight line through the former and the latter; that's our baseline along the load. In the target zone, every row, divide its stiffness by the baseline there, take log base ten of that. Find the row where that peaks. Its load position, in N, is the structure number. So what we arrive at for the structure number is 91.0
